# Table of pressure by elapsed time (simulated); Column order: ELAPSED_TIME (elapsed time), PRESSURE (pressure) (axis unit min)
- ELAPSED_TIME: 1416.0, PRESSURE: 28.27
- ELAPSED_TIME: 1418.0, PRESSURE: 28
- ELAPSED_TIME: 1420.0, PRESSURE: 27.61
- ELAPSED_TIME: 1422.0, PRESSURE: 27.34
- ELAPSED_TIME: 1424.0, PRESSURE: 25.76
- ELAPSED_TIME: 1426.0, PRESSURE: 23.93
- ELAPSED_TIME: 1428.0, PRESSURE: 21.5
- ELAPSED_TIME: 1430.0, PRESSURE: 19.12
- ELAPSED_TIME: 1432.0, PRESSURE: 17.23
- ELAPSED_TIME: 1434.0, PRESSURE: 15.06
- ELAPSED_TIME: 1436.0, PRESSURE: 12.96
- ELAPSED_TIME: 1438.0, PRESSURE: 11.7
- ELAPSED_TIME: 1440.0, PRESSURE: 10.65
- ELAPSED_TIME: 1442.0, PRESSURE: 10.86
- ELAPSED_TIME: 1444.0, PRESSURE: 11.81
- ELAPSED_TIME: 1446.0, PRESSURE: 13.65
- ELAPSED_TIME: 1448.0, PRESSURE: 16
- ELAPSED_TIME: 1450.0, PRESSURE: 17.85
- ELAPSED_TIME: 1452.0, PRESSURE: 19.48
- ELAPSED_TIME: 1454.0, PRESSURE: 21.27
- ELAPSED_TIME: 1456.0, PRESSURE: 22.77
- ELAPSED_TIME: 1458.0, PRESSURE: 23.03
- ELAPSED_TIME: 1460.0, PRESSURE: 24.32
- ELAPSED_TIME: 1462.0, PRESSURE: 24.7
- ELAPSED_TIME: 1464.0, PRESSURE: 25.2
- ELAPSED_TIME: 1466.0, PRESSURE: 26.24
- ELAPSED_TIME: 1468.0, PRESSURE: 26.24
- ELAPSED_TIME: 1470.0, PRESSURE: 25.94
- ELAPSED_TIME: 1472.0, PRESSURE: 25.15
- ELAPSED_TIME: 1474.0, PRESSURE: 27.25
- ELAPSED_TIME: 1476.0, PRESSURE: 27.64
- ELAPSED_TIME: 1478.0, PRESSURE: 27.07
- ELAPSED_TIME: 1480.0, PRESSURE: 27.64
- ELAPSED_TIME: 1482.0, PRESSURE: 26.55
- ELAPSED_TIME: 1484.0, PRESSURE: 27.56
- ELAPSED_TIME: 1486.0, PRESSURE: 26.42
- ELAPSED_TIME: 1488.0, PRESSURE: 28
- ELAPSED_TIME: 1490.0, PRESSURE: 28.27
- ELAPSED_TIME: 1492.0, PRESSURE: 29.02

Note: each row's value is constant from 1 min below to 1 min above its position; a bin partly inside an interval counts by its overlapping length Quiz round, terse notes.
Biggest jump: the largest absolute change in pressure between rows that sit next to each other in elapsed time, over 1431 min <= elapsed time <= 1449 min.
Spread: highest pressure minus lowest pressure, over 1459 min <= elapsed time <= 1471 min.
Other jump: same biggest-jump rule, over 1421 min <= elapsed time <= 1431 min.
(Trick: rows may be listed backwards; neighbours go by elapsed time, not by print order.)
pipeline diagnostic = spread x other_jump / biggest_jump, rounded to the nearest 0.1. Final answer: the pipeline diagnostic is 2.0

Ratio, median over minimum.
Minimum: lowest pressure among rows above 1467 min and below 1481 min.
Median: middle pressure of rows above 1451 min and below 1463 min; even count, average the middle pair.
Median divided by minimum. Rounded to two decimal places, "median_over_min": 0.91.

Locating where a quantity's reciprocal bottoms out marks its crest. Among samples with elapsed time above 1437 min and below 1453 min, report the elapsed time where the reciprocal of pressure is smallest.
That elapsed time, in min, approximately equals 1452.0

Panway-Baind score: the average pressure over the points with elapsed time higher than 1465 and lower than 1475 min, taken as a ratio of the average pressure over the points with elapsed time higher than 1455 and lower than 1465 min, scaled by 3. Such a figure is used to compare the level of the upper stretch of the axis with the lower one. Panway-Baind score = 3.3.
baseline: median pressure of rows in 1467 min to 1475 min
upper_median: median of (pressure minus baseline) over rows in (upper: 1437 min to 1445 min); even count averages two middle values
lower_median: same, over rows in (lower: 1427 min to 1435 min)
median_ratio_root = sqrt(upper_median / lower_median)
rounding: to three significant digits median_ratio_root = 1.37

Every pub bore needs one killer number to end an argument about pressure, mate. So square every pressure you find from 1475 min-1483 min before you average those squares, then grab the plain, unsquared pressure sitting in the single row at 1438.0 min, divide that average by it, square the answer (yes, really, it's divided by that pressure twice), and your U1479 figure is 4016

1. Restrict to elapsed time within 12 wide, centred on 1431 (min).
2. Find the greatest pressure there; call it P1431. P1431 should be 23.93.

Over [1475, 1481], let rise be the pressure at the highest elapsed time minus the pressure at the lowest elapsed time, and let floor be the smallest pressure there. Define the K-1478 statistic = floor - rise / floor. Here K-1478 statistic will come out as 27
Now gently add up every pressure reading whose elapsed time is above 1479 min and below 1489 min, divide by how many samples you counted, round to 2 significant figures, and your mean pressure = 27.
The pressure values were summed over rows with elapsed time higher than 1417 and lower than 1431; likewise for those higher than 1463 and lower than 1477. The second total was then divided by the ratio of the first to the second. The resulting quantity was 195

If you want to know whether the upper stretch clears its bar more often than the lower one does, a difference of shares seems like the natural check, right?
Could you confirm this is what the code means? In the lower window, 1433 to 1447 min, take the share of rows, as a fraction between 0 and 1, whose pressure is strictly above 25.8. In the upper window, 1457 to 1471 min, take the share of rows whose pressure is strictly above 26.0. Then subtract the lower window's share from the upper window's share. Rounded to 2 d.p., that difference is 0.29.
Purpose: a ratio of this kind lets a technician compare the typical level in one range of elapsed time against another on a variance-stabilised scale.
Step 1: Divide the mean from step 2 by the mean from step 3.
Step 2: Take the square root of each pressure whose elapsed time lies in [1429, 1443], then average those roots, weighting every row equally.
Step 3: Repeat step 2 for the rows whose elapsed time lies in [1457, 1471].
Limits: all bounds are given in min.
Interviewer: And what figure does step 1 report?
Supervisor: 0.74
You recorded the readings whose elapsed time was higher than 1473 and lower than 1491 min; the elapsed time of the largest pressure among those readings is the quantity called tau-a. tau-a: 1490.0 min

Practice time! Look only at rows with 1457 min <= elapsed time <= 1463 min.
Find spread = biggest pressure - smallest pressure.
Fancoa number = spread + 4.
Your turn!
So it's 5.7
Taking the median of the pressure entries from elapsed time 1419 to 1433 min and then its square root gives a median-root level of 4.89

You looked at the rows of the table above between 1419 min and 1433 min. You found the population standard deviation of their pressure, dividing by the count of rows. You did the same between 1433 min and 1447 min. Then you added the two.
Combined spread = 5.2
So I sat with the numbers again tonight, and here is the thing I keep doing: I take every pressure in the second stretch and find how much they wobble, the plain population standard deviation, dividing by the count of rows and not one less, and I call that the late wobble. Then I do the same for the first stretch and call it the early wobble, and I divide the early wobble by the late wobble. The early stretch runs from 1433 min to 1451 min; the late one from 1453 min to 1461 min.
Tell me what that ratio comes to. 2.2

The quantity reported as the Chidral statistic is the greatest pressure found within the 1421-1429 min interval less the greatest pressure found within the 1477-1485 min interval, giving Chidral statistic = 0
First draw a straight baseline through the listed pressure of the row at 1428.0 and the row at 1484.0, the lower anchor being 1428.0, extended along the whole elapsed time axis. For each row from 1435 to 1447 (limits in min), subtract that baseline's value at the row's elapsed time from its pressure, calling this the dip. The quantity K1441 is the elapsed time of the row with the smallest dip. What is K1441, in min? 1442.0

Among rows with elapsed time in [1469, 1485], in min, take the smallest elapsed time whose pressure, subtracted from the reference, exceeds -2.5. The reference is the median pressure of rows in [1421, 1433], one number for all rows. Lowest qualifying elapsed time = 1472.0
